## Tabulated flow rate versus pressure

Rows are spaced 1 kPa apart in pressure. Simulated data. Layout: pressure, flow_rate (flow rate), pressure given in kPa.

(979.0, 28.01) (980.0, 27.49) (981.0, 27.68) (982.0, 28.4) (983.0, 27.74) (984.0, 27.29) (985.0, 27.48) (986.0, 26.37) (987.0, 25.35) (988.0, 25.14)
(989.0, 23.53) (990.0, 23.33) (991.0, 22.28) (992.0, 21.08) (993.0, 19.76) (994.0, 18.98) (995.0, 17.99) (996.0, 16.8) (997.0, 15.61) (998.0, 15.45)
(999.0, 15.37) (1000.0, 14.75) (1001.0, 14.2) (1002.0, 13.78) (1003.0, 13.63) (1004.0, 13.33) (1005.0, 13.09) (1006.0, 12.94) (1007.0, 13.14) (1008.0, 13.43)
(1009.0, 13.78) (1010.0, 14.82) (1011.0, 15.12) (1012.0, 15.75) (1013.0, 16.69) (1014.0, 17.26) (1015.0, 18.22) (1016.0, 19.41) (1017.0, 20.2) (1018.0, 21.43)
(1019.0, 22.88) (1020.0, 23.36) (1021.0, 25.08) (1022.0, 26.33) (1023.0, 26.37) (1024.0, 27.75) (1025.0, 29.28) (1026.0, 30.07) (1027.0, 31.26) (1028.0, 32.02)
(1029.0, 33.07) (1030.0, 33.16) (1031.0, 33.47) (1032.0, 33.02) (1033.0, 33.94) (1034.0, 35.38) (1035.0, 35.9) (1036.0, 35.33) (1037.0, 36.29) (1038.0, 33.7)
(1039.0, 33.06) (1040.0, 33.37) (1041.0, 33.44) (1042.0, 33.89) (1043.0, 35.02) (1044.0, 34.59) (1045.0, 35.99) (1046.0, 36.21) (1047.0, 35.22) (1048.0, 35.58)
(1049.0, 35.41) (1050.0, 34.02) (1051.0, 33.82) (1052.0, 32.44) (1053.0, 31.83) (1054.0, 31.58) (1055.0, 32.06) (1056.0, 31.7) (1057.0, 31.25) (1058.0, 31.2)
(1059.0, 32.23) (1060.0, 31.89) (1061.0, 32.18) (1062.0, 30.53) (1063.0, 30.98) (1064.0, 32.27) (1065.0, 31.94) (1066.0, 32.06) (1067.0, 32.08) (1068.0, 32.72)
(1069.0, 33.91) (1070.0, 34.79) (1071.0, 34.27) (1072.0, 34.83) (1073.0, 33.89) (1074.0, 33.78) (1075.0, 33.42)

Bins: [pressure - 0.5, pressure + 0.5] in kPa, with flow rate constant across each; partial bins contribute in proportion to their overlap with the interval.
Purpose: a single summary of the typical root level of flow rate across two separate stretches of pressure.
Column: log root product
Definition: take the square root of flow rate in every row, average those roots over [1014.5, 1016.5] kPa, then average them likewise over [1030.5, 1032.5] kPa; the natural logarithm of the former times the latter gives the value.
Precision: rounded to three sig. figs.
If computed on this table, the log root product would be 3.22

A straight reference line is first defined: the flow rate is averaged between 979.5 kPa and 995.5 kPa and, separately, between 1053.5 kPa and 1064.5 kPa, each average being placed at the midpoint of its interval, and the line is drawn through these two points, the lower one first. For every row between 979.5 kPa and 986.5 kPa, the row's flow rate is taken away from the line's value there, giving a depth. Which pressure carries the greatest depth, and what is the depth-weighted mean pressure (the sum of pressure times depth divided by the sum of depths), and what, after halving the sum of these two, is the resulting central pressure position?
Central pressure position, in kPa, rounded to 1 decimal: 984.3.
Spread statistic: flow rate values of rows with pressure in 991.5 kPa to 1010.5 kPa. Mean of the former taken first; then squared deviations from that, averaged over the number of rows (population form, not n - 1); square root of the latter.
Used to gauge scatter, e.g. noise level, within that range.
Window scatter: 2.4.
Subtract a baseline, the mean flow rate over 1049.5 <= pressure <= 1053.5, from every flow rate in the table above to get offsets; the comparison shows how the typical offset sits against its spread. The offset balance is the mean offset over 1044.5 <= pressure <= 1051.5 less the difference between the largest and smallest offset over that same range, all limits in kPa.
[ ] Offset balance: 0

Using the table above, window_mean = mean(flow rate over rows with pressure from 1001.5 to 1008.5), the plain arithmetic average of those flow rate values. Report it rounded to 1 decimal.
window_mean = 13.3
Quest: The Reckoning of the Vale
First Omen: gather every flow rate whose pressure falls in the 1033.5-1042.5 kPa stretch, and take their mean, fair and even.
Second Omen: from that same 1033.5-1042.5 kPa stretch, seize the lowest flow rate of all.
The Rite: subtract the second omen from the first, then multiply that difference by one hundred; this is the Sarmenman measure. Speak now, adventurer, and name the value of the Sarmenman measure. 142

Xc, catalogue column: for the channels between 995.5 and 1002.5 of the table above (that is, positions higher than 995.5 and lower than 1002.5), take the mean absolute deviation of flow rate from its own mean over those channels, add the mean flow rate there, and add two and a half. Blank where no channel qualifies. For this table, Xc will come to 18.4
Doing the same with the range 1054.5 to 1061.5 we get 34.6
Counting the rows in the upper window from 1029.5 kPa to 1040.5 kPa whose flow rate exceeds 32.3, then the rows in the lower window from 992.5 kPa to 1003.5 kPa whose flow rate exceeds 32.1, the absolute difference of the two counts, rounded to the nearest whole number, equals 11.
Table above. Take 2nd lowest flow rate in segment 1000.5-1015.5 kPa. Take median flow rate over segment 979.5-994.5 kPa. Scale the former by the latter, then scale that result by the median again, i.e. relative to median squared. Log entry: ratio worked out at 0.02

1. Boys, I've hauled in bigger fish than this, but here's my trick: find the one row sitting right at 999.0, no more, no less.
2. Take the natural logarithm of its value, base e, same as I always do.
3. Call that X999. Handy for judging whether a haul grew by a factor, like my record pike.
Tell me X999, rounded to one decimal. 2.7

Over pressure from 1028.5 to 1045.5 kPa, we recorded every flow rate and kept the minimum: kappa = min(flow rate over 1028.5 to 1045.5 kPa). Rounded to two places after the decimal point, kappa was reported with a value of 33.02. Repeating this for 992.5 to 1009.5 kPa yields 12.94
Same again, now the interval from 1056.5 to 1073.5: 30.53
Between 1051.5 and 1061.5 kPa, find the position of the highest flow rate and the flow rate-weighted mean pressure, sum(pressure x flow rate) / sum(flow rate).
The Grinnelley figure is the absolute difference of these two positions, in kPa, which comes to 4.5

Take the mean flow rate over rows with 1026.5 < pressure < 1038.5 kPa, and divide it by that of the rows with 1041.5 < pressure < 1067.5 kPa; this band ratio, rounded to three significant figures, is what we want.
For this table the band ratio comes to 1.03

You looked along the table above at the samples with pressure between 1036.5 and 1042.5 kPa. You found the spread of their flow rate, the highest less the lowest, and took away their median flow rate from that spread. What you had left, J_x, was -30.3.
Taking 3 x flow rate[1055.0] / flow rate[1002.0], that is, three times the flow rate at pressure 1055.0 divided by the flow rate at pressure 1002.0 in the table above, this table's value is 6.98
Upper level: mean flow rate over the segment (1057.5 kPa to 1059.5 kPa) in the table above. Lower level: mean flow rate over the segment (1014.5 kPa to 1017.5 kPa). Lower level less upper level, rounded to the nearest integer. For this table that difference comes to -12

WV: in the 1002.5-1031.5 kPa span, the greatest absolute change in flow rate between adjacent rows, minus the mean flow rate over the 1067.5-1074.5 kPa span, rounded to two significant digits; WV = -32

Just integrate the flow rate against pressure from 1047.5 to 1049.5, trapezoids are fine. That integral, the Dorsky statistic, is 71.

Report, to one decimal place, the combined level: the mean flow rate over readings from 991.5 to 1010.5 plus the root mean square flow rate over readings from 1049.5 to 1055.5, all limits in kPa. 48.0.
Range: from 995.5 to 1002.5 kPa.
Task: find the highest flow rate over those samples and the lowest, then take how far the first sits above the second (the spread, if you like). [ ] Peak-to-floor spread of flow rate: 3.0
